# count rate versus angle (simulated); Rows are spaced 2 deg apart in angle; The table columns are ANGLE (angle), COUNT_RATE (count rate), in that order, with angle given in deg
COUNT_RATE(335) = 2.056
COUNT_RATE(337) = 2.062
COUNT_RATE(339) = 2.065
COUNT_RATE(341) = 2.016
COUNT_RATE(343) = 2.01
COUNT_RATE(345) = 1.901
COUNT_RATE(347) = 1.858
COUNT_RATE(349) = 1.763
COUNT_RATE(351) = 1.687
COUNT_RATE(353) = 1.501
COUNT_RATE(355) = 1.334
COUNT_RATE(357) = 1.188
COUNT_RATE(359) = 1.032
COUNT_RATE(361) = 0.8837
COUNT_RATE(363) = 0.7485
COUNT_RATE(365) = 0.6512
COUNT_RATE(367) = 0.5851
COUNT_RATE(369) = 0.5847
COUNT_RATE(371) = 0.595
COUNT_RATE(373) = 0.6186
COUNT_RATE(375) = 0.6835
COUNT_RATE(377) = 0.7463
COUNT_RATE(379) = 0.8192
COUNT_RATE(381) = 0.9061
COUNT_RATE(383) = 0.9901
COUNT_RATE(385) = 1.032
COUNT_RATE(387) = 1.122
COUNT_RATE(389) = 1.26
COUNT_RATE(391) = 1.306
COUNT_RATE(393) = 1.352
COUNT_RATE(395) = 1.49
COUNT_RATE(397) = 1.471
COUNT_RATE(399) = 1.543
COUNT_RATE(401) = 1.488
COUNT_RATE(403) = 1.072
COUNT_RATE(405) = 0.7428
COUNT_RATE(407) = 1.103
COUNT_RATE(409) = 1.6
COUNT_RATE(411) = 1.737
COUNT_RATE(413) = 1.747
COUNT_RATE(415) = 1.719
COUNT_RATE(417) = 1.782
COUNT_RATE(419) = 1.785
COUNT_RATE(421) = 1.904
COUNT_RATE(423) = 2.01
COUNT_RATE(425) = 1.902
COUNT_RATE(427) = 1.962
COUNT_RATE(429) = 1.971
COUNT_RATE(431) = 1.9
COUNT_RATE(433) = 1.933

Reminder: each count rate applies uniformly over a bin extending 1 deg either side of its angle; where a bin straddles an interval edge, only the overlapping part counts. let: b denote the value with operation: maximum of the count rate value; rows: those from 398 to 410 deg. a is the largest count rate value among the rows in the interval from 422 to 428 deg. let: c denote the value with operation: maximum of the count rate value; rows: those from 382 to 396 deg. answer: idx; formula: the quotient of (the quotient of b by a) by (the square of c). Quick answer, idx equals 0.36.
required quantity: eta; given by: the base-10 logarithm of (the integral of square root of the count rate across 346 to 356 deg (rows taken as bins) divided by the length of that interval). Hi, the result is 0.11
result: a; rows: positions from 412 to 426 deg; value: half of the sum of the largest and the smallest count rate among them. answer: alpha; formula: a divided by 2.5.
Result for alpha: 0.75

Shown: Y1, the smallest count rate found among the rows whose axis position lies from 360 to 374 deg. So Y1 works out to 0.5847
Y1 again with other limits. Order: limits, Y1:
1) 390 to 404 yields 1.072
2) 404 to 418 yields 0.7428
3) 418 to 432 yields 1.785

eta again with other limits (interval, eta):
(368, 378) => -0.10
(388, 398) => 0.07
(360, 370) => -0.08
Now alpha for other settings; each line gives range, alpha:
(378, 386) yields 0.37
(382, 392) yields 0.46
